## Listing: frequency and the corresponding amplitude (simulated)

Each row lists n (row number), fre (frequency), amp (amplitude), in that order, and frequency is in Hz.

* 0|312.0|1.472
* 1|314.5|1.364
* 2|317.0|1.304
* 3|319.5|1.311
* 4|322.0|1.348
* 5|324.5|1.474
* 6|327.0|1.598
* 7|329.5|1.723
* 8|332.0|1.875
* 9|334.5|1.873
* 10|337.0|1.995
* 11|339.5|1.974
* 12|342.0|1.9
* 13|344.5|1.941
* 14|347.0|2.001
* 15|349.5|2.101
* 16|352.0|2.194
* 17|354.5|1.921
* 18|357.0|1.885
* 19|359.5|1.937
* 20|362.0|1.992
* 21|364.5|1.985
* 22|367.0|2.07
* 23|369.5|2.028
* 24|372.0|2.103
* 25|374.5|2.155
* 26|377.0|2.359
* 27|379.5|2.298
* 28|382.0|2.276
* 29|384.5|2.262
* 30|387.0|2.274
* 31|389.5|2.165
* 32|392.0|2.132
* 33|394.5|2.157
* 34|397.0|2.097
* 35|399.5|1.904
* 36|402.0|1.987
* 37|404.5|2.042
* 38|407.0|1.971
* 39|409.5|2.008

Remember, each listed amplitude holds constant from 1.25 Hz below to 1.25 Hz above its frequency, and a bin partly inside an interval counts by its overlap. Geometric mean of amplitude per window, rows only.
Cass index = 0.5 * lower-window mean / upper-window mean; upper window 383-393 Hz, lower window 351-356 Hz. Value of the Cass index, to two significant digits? 0.47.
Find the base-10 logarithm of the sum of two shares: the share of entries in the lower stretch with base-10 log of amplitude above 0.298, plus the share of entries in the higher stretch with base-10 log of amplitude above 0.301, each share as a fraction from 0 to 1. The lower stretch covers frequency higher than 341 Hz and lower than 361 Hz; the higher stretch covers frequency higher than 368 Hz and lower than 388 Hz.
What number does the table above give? 0.14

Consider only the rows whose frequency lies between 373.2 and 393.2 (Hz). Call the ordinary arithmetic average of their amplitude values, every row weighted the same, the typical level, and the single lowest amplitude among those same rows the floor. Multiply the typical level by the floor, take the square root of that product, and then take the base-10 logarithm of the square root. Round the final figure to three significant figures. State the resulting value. 0.340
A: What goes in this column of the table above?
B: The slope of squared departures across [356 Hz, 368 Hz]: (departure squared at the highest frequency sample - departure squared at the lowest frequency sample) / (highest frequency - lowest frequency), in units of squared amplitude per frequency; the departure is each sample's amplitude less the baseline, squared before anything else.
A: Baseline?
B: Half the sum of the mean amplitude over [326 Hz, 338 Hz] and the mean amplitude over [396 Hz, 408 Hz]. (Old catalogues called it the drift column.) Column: 0.003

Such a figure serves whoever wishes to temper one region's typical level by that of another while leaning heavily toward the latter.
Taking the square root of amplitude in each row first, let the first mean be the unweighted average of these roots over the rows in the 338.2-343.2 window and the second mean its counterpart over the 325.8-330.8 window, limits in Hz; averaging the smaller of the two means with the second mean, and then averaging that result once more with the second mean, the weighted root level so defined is 1.29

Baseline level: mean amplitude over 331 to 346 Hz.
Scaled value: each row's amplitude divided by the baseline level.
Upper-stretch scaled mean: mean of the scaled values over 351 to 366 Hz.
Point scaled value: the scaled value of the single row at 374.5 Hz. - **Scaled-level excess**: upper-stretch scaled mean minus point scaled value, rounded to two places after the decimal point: -0.09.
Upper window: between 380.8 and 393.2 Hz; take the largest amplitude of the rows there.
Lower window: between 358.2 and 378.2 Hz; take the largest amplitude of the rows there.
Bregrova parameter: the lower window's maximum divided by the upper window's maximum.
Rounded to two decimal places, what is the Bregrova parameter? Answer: 1.04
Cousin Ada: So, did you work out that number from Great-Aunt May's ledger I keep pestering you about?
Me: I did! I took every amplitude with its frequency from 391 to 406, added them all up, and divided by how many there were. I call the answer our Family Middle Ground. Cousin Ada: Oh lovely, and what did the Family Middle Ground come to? 2.05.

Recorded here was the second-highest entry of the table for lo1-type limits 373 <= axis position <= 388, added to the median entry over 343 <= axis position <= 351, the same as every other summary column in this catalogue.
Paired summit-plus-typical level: 4.30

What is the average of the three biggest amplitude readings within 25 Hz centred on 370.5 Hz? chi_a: 2.3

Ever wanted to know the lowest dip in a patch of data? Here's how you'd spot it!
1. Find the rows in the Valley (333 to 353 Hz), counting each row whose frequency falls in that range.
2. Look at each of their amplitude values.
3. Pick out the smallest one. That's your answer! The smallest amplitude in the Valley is 1.873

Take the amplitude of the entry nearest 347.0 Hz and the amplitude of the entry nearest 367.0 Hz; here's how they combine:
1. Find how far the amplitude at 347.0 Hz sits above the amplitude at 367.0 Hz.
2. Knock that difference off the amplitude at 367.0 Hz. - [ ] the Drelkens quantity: 2.1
